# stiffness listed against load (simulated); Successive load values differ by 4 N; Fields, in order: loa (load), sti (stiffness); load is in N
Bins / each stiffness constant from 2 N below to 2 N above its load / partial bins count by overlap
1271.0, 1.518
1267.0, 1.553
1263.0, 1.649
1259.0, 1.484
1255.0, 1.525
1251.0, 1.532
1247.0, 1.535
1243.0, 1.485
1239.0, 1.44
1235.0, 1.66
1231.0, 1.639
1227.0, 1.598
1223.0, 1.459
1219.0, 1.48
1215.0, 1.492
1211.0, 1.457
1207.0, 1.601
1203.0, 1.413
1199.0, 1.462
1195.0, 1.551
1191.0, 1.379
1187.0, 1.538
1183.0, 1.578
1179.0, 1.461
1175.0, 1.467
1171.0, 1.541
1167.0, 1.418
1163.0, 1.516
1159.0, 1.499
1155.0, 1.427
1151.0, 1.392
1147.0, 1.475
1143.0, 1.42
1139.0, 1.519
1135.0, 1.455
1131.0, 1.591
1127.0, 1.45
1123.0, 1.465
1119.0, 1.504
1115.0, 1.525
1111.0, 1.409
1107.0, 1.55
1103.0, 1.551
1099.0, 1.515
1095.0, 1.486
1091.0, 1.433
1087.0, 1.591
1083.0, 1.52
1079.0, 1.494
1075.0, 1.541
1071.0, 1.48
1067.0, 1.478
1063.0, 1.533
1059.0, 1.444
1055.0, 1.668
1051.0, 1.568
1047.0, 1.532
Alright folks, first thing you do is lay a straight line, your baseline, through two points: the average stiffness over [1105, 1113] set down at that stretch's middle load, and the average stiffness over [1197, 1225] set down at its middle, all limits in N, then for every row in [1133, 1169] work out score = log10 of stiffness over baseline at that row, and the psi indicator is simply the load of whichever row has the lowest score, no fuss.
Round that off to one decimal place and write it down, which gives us 1151.0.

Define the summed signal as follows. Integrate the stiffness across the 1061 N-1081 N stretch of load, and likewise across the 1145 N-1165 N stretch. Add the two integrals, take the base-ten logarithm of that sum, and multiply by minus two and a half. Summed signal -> -4.43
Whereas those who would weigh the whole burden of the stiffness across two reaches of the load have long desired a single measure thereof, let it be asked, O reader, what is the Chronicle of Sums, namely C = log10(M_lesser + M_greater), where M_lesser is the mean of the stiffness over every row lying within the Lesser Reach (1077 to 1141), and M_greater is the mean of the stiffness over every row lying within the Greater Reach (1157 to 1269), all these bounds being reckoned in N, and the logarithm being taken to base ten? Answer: 0.480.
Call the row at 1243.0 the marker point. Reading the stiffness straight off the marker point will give 1.485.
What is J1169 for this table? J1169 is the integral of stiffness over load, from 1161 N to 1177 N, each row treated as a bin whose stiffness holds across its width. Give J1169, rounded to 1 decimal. 23.8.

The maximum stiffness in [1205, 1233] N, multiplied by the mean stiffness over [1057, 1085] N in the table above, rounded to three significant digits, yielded 2.46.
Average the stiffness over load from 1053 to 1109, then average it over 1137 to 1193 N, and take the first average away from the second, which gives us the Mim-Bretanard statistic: -0.05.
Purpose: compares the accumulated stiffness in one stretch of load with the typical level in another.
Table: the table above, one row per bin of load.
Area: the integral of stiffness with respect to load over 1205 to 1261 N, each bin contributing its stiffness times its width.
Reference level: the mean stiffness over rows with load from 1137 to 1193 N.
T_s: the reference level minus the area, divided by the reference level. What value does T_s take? -57.1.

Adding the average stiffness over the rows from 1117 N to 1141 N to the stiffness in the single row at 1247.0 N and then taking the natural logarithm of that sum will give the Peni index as 1.109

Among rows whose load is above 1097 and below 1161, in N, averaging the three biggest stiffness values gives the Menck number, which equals 1.56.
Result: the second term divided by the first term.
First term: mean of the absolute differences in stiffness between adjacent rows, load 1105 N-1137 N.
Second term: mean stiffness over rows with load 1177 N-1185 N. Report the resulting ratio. 17.5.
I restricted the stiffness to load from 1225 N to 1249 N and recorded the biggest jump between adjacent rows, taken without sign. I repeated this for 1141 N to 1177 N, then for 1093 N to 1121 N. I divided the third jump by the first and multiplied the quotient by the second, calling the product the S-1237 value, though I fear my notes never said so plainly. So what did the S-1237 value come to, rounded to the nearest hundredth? 0.08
